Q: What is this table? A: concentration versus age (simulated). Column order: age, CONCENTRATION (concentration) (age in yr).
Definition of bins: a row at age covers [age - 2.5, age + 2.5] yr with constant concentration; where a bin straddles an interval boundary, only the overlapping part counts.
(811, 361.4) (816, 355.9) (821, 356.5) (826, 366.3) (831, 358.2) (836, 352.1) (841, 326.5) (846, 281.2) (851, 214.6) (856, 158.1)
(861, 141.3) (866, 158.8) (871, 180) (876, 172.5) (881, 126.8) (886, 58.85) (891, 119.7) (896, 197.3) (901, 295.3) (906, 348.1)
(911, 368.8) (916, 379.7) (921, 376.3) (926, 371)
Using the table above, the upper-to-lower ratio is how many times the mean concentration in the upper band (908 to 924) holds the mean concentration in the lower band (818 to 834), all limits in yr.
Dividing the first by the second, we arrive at 1.04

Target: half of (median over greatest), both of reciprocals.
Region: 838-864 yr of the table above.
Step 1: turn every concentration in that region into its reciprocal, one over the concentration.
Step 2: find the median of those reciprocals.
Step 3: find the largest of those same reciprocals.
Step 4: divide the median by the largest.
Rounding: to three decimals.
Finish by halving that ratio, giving 0.329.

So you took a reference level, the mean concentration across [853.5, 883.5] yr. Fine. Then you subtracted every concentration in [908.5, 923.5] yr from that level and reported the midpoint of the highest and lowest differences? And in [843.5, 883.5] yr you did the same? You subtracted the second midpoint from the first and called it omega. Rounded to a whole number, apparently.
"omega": -170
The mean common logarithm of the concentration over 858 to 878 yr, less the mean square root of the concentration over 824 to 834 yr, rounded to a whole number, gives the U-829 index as -17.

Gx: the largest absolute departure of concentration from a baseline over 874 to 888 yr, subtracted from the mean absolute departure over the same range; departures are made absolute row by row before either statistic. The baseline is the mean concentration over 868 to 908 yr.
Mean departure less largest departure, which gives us -61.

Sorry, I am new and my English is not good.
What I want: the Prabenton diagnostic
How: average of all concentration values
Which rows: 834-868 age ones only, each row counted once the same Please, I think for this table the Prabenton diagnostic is 233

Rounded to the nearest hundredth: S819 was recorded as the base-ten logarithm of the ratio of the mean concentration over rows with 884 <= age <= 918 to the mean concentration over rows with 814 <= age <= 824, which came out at -0.15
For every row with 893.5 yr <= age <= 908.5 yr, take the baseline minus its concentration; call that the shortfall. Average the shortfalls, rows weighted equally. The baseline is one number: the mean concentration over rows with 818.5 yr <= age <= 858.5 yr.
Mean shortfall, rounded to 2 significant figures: 21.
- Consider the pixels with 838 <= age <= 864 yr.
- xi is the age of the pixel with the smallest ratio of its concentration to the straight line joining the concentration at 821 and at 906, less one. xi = 861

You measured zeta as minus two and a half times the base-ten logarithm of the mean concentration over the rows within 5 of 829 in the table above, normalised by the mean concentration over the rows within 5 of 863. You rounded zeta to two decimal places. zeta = -0.96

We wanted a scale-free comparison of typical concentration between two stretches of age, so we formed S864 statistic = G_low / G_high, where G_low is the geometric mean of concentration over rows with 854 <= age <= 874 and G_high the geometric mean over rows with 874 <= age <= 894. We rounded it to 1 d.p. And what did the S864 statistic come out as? 1.4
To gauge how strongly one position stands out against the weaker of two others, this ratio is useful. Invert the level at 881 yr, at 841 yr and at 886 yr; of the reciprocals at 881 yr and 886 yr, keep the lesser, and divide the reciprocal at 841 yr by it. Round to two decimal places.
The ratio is 0.39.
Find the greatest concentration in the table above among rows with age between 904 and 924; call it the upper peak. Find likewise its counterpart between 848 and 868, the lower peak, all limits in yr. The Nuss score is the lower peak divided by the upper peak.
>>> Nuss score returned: 0.57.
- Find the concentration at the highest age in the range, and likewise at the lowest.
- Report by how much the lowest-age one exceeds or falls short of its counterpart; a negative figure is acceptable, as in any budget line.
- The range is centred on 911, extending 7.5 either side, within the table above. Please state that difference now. -32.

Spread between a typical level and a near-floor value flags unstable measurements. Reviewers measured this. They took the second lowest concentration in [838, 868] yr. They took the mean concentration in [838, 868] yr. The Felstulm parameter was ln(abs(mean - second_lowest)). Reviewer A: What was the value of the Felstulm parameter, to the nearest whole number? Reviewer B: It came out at 4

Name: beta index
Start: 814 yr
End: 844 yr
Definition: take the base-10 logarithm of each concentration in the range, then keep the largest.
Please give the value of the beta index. 2.56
